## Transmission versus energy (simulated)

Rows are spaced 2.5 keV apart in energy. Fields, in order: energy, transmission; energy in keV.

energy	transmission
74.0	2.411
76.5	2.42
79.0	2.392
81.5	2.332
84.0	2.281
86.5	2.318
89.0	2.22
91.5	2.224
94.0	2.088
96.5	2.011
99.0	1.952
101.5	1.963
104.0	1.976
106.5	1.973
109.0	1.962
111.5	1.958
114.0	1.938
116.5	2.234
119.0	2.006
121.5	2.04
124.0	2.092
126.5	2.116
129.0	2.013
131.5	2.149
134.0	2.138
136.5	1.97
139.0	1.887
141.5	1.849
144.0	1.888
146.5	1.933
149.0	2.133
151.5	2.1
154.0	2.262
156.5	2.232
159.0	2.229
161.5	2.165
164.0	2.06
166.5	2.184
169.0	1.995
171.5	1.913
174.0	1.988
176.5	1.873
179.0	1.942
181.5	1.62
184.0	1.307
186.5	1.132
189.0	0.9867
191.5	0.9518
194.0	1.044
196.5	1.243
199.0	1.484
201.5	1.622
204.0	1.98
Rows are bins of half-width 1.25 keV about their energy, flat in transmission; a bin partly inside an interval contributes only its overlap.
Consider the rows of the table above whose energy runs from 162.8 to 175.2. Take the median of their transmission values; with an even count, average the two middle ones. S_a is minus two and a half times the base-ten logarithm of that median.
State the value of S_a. -0.75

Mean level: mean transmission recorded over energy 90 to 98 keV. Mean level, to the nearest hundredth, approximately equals 2.11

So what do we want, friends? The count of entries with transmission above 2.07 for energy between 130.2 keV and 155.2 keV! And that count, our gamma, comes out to 5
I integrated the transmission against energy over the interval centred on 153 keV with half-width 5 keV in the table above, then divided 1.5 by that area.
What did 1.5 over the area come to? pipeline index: 0.069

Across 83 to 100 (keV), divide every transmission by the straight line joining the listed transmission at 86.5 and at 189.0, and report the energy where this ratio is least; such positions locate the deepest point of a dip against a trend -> 99.0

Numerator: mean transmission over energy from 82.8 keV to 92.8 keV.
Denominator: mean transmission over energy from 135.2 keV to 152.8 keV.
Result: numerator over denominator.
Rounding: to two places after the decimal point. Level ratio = 1.15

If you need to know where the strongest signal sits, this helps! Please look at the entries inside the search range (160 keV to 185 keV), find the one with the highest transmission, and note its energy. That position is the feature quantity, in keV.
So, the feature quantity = 166.5 keV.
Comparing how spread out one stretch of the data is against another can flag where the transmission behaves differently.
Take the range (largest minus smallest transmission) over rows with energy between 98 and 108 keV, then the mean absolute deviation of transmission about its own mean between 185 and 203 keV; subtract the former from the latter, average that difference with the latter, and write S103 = 0.19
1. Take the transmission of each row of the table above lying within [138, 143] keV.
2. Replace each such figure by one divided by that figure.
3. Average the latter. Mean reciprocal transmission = 0.535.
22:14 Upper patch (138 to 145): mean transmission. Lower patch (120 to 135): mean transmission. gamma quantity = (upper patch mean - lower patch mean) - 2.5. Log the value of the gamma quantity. -2.72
